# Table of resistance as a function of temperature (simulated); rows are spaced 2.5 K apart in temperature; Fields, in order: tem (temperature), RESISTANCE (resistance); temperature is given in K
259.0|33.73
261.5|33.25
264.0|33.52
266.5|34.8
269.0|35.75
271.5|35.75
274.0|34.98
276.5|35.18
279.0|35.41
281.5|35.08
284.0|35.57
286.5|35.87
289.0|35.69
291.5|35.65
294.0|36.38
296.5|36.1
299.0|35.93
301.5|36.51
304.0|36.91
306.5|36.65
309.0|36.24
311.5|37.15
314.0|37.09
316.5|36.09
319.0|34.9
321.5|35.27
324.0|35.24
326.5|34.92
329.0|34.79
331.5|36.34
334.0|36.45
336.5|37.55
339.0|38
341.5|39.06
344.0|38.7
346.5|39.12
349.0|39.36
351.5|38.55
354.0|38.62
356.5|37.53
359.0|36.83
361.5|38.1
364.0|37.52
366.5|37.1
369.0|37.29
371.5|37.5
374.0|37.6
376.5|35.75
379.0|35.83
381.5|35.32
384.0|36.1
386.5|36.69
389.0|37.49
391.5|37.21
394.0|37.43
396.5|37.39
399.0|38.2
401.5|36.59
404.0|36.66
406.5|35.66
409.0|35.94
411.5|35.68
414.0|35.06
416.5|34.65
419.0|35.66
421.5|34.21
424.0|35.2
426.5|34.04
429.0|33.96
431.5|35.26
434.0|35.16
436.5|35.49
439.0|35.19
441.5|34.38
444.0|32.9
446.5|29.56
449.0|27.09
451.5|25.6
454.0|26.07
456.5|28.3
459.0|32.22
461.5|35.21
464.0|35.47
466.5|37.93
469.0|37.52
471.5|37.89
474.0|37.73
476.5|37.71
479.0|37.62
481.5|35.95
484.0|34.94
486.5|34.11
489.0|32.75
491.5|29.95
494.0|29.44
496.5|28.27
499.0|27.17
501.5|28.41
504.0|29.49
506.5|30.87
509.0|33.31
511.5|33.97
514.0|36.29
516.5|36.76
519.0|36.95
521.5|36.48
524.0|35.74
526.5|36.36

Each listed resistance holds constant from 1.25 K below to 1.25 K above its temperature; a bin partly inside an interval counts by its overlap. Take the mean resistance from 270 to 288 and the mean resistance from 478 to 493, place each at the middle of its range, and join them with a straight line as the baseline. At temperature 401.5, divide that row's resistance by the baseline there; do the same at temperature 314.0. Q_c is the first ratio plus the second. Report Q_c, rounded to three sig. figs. 2.11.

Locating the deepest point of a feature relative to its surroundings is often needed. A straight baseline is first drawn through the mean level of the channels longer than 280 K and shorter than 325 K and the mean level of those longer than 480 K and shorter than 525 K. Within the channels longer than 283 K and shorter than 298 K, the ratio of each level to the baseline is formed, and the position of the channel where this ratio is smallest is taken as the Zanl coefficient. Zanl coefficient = 284.0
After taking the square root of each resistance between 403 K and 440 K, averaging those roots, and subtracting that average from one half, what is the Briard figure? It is -5.43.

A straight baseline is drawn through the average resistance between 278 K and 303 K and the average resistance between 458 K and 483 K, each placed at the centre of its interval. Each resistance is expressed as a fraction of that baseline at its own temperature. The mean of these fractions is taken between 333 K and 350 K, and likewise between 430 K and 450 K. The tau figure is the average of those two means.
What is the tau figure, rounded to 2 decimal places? 0.99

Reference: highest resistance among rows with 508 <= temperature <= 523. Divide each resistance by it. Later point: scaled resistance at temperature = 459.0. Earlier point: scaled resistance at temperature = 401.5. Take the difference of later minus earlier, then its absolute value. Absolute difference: 0.12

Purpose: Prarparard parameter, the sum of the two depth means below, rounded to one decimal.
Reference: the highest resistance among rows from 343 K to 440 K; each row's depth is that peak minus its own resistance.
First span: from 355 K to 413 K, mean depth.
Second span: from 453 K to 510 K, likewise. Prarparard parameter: 8.9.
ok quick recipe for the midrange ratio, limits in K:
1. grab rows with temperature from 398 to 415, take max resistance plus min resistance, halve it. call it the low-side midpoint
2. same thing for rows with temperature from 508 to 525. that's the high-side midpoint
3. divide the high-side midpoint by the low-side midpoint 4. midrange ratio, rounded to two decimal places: 0.96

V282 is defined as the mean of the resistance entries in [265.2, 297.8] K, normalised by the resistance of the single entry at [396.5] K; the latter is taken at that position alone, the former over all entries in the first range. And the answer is 0.951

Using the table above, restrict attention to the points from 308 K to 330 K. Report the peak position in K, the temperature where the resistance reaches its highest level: 311.5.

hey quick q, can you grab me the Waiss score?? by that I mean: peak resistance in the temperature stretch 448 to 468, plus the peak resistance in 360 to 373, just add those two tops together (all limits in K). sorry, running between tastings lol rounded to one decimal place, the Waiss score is 76.0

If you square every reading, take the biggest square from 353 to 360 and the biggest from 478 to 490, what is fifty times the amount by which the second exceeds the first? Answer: -3812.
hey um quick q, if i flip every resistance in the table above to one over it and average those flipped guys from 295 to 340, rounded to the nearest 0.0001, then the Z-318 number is 0.0276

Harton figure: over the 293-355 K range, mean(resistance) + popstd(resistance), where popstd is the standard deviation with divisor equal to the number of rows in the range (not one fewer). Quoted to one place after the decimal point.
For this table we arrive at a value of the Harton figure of 38.3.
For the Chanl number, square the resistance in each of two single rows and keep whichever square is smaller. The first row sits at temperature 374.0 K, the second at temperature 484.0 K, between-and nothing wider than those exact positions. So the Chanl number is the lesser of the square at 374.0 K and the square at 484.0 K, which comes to 1221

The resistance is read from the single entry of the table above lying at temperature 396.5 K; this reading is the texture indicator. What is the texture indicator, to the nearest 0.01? 37.39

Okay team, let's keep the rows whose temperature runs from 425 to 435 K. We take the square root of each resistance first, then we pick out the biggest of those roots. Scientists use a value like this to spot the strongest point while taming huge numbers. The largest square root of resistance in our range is 5.94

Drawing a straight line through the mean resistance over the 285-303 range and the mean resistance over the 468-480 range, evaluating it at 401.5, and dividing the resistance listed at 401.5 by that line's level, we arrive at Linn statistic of 0.99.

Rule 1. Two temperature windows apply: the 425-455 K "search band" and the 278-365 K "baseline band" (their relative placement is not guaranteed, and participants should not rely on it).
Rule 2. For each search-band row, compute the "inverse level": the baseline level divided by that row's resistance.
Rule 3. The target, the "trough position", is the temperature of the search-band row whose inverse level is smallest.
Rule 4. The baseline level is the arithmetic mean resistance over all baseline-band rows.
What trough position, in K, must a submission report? 436.5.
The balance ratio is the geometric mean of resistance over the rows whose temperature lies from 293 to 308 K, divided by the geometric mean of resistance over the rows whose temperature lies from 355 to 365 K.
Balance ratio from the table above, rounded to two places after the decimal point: 0.97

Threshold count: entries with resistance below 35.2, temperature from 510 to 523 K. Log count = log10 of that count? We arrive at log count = 0.0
